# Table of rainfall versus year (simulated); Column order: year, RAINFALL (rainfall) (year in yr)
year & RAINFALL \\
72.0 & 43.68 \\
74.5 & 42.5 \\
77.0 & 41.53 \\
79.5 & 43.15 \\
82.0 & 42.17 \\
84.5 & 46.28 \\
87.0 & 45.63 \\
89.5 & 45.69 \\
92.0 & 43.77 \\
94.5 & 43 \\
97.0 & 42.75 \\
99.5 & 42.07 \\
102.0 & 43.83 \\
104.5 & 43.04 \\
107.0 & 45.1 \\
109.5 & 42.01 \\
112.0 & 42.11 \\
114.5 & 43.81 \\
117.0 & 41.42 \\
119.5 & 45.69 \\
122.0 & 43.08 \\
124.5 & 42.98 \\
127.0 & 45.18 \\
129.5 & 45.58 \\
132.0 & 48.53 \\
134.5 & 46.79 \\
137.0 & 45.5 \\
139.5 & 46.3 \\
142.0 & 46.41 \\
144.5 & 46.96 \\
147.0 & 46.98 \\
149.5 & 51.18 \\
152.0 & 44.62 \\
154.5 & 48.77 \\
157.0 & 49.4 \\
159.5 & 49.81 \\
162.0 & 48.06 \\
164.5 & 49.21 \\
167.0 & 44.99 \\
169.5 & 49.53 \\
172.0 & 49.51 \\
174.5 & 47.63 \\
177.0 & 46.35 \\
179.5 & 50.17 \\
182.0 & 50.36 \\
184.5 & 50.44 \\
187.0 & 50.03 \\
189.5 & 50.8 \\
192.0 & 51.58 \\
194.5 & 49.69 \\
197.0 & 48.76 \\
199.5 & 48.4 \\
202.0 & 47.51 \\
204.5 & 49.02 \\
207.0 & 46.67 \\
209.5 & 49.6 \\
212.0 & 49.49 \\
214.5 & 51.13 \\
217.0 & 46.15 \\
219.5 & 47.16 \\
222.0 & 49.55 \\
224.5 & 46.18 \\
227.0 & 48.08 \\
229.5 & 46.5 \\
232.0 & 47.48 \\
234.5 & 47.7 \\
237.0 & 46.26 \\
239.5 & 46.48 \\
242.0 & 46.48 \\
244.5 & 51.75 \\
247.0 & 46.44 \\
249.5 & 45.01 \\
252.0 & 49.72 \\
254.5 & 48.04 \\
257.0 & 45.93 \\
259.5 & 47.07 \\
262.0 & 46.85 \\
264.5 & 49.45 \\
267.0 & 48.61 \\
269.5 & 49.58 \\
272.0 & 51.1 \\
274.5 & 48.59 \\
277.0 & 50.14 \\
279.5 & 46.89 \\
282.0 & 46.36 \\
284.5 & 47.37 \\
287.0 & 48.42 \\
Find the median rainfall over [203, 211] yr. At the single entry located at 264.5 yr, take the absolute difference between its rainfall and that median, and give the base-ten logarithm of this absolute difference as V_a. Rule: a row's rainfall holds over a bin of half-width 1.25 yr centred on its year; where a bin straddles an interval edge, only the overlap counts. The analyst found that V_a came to -0.4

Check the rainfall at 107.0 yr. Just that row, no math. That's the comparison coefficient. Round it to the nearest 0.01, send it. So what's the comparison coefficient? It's 45.10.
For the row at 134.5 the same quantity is 46.79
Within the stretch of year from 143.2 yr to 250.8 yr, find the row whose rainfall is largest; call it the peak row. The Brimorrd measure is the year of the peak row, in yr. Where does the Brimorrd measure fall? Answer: 244.5 yr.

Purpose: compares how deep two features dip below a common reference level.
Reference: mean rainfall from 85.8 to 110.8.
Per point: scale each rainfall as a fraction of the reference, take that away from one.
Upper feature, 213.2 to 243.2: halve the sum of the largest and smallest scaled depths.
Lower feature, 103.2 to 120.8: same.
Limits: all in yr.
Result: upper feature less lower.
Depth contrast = -0.116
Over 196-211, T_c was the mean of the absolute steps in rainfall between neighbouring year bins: 1.6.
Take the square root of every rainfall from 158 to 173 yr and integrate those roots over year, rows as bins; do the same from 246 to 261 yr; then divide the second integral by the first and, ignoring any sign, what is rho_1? 0.98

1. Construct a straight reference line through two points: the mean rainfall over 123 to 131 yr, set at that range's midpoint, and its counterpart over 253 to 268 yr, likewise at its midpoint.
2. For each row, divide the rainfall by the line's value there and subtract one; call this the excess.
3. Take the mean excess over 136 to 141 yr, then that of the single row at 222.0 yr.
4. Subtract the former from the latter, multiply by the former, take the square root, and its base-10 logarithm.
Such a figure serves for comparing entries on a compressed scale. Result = -1.54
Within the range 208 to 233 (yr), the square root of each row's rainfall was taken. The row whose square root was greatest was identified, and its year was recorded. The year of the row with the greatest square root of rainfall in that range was 214.5 yr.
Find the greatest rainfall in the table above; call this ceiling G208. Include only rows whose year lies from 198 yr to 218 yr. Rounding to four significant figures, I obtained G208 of 51.13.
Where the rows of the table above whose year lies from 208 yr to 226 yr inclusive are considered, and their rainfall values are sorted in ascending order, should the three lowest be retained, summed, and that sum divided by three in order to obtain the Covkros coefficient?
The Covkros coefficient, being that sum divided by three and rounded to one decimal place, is 46.5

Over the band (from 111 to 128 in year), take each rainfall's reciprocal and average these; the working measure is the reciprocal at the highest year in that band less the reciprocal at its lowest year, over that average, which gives -0.07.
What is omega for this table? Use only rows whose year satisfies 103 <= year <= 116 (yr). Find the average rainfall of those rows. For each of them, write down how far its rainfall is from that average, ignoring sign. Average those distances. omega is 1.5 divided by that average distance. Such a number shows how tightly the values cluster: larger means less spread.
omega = 1.51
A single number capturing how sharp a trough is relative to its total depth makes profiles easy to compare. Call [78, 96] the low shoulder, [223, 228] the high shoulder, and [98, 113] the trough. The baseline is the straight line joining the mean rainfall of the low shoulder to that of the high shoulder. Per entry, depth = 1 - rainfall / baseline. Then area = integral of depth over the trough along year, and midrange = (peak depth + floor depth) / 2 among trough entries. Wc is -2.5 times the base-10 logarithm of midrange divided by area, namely 3.3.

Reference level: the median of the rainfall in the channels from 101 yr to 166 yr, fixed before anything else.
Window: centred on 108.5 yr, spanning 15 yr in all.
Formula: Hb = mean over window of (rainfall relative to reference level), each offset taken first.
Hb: -2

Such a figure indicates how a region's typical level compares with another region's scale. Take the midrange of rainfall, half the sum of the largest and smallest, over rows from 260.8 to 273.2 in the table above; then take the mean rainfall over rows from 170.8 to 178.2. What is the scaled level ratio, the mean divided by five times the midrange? 0.195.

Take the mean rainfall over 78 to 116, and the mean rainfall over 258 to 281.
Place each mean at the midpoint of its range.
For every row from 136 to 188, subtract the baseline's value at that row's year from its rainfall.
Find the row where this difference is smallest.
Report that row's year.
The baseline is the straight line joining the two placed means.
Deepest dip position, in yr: 167.0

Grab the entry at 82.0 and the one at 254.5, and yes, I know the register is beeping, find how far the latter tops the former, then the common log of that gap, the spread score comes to 0.77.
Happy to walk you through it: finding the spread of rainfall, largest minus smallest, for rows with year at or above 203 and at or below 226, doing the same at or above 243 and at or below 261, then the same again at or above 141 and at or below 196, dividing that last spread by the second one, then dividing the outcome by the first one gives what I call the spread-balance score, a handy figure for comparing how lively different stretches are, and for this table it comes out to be 0.207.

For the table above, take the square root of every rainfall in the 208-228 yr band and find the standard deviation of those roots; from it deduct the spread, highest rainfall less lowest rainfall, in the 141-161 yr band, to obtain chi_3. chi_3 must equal -6.4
